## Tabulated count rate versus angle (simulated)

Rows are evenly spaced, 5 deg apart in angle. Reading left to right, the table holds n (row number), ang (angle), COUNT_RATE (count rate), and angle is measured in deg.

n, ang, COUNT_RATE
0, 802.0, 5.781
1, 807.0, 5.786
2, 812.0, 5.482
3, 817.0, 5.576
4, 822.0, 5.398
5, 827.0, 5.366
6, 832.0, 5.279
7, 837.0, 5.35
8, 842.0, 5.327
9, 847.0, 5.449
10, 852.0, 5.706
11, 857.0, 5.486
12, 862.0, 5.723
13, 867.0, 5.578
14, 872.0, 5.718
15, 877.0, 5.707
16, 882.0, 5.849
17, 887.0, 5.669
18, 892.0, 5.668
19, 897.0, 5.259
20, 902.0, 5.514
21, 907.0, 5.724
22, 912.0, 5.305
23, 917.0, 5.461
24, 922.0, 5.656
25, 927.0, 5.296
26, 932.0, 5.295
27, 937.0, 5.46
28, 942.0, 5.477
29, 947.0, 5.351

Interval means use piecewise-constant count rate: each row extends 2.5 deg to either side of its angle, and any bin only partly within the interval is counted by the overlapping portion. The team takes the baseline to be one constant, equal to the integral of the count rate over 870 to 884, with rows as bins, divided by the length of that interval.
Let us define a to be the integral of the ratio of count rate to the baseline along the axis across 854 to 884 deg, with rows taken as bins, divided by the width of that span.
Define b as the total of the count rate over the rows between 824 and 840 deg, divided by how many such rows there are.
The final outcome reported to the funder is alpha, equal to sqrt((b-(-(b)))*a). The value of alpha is 3.242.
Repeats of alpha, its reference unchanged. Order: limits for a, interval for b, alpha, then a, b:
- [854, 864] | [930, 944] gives 3.246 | 0.974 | 5.41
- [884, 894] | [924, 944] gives 3.258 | 0.986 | 5.38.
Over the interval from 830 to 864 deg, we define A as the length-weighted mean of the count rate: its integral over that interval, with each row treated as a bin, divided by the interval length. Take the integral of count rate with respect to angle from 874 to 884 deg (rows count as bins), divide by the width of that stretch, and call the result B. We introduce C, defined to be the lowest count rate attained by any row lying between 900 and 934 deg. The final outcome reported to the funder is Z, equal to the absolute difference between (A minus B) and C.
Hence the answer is 5.59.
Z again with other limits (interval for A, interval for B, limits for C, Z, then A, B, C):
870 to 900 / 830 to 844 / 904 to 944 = 4.97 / 5.64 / 5.32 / 5.295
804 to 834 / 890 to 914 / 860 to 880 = 5.58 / 5.49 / 5.49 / 5.578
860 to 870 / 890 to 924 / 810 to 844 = 5.14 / 5.65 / 5.51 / 5.279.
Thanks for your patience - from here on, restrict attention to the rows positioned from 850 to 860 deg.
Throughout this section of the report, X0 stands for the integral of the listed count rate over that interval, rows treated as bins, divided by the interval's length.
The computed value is 5.60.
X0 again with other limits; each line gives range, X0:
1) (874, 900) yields 5.63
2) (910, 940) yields 5.42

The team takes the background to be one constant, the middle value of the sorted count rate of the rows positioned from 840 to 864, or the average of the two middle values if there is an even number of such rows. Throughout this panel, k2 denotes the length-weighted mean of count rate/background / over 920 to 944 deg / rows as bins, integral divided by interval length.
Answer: 0.99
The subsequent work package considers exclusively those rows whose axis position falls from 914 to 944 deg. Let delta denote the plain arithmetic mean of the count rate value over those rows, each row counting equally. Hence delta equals 5.44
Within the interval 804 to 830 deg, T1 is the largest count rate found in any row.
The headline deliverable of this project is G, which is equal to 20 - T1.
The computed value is 14.2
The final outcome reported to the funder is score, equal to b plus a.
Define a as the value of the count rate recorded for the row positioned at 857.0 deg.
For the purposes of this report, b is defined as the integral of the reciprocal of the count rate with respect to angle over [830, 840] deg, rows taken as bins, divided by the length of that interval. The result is 5.67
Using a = 5.486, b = 0.188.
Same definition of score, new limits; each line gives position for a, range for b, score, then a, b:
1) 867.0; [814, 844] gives 5.76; 5.578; 0.186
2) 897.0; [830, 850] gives 5.45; 5.259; 0.187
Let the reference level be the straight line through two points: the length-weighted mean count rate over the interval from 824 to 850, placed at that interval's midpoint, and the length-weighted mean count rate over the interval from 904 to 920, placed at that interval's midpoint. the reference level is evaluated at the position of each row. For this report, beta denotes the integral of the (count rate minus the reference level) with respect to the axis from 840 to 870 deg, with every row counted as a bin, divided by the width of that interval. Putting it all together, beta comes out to 0.156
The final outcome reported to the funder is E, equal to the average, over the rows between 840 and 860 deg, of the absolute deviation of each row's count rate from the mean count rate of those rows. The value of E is 0.107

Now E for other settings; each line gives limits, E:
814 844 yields 0.070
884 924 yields 0.147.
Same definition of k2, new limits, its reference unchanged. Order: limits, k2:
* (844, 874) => 1.02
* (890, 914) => 1.00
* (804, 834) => 1.00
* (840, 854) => 1.00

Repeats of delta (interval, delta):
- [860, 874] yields 5.67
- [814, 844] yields 5.38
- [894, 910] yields 5.50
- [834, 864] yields 5.51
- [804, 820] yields 5.61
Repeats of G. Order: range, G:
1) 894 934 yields 14.3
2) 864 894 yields 14.2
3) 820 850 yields 14.6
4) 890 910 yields 14.3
